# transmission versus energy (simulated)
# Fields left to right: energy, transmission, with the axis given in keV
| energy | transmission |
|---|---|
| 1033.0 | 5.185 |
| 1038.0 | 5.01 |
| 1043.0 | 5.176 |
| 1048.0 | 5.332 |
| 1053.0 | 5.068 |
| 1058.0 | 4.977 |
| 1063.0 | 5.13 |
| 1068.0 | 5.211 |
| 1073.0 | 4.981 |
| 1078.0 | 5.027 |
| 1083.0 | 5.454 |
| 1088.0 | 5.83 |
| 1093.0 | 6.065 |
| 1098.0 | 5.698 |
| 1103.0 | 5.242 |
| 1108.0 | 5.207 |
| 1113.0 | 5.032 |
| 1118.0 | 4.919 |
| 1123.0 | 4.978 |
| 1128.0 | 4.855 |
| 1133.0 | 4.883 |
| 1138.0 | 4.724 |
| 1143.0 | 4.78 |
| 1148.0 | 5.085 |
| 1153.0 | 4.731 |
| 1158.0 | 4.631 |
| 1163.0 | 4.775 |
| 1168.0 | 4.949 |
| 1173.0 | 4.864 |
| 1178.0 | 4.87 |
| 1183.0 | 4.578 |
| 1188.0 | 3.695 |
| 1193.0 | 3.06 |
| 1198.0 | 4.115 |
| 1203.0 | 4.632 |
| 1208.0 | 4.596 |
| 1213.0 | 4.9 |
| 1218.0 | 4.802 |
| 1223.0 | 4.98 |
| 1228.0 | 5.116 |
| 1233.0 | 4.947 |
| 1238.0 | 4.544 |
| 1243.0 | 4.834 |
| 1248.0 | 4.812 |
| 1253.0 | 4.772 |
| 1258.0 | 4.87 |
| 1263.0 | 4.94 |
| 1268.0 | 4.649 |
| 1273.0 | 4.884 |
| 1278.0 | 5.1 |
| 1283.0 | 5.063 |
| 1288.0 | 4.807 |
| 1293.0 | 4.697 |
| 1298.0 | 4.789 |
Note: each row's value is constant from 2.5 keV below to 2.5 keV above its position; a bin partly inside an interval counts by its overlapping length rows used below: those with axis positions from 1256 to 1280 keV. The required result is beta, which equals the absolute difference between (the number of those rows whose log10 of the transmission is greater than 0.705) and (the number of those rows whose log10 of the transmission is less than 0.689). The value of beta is 2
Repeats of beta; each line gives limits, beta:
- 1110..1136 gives 2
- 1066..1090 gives 3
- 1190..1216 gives 4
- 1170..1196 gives 5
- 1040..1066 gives 3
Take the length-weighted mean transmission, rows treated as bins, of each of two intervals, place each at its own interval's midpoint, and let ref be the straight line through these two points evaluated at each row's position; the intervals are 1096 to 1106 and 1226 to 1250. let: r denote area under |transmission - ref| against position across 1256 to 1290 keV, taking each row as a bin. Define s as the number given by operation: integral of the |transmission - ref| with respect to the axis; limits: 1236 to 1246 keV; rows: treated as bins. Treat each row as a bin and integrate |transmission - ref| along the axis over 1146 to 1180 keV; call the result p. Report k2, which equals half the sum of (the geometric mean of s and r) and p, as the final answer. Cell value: 7.3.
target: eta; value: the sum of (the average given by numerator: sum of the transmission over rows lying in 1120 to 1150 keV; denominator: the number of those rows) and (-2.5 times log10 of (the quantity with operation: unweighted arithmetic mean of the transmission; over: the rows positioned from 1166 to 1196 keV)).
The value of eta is 3.29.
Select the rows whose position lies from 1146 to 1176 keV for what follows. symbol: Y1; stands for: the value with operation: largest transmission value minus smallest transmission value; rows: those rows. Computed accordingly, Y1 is 0.45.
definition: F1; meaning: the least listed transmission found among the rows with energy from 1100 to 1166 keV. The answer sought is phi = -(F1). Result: -4.6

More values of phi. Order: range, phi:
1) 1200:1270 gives -4.5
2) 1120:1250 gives -3.1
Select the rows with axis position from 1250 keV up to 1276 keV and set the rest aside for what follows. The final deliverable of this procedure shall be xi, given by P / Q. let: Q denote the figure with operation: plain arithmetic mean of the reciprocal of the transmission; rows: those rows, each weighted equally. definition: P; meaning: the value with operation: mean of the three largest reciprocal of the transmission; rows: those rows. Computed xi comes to 1.012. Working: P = 0.210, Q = 0.207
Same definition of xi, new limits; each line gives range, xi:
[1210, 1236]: 1.013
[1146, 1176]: 1.026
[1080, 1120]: 1.070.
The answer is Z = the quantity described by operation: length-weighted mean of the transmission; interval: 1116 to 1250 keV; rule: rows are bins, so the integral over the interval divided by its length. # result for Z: 4.69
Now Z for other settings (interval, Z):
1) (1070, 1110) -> 5.44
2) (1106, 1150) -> 4.94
